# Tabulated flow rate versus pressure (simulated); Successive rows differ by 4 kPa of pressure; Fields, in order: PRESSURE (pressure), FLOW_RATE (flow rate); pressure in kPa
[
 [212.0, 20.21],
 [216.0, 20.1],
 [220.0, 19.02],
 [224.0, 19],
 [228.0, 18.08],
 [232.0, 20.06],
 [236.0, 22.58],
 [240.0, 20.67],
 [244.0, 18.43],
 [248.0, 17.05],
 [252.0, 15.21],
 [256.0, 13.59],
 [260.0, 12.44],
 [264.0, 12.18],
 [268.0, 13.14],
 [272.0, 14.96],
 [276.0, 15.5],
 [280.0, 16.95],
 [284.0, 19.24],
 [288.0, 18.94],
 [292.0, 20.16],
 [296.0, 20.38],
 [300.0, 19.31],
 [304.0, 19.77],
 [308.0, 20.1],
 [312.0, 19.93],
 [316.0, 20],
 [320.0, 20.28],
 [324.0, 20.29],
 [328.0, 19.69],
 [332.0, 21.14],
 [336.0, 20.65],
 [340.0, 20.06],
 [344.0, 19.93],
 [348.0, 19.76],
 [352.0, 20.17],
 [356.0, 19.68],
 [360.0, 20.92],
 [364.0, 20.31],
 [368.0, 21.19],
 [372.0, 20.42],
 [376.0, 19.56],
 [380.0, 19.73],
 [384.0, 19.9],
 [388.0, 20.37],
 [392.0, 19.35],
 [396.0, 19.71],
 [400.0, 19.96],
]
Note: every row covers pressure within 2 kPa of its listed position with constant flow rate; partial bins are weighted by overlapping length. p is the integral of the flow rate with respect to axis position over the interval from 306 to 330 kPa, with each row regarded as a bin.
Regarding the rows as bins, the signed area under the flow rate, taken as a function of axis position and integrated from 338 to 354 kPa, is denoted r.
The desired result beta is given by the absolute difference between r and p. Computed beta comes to 161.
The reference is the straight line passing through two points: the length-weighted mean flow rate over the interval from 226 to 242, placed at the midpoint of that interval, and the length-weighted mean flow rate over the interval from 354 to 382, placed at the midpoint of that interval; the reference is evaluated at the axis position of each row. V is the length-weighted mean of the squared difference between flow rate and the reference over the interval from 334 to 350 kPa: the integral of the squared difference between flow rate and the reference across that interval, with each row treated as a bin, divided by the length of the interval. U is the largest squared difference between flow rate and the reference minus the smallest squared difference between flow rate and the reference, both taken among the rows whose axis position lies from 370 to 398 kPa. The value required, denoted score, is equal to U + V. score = 1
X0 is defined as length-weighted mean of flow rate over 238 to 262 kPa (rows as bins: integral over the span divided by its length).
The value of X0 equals 16.23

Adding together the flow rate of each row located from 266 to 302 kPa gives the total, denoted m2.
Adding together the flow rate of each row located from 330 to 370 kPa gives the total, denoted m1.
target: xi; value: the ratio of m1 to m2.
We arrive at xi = 1.3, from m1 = 203.8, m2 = 159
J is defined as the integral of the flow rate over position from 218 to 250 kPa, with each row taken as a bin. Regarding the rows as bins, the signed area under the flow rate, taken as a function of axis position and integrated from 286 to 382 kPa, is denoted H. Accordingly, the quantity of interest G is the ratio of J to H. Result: 0.3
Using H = 1929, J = 620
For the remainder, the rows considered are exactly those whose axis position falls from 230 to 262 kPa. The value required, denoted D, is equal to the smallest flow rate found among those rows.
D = 12.44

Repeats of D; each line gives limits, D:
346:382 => 19.56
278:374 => 16.95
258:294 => 12.18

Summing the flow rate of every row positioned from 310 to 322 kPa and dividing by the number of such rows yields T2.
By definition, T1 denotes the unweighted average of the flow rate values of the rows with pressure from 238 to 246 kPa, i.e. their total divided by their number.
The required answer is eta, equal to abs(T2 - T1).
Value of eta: 0.5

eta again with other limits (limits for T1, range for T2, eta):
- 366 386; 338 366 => 0.0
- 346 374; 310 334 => 0.1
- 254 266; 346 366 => 7.4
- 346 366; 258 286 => 5.3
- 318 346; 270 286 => 3.6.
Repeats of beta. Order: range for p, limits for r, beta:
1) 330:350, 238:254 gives 121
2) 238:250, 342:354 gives 15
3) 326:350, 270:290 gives 143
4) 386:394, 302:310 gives 1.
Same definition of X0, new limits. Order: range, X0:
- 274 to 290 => 17.66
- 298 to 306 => 19.54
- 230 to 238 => 21.32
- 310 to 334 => 20.22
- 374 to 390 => 19.89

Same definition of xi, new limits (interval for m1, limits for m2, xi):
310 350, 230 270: 1.2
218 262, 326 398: 0.5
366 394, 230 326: 0.3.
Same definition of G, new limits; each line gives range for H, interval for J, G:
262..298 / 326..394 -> 2.3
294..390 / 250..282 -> 0.2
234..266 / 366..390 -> 0.9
